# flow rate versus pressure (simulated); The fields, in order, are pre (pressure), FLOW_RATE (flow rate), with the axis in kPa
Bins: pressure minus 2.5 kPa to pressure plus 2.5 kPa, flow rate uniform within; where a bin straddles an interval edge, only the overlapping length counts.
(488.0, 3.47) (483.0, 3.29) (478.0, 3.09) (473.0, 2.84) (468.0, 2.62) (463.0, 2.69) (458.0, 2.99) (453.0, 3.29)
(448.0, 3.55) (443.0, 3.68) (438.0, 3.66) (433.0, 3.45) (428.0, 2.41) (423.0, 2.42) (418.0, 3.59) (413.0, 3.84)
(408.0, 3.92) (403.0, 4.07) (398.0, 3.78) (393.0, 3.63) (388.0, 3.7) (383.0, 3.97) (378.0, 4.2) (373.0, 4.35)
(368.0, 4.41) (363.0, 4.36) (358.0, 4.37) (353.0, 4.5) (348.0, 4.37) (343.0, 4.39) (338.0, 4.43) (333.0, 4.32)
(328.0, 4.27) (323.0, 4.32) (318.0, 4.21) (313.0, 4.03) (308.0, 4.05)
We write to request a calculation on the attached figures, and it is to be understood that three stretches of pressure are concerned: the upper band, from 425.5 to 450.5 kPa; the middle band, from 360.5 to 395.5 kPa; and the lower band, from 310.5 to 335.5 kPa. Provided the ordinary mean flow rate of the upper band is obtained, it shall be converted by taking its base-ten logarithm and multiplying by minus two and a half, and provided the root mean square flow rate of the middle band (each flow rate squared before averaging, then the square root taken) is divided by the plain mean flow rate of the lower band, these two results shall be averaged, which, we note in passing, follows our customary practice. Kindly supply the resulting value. -0.172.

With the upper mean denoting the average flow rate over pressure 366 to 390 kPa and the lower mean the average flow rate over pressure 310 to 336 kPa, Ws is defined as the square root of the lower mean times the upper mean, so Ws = 4.18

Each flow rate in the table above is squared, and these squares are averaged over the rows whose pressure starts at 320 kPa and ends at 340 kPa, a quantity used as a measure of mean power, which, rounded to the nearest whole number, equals 19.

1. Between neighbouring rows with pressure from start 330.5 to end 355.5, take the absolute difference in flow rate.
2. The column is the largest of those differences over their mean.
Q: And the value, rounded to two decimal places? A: 1.73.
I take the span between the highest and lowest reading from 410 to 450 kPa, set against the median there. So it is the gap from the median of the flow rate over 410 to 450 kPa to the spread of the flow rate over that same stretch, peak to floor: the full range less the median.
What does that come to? -2.1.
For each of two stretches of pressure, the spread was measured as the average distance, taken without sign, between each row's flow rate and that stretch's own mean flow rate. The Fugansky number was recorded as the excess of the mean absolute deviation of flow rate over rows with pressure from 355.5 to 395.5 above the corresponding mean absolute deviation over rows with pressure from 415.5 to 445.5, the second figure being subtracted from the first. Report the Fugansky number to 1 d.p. -0.3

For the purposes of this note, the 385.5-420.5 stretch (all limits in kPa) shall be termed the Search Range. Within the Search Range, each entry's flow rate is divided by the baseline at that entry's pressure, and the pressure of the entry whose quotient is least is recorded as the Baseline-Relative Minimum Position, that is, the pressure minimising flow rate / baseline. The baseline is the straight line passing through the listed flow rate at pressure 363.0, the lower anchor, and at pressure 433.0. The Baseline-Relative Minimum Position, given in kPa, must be 393.0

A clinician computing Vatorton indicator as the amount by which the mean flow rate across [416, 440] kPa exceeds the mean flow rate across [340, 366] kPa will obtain -1.3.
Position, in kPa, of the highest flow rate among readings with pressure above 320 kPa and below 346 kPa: 338.0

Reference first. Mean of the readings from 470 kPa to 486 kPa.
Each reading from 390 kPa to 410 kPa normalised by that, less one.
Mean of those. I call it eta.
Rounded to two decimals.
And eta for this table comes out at 0.25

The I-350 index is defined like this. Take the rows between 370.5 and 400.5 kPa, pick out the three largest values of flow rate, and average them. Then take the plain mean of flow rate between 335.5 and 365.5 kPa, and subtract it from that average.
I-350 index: -0.23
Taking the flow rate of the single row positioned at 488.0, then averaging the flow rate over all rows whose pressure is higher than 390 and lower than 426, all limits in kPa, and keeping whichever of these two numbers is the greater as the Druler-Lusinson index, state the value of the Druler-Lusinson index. 3.6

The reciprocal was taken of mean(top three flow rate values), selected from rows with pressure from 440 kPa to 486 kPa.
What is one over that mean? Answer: 0.29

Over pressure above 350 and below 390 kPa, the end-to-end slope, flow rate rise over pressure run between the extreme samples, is -0.023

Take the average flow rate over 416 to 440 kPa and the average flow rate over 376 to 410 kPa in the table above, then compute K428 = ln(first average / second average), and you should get -0.23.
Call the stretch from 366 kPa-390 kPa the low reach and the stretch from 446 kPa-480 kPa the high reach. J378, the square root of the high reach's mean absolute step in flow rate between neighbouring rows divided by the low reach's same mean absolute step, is 1.15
